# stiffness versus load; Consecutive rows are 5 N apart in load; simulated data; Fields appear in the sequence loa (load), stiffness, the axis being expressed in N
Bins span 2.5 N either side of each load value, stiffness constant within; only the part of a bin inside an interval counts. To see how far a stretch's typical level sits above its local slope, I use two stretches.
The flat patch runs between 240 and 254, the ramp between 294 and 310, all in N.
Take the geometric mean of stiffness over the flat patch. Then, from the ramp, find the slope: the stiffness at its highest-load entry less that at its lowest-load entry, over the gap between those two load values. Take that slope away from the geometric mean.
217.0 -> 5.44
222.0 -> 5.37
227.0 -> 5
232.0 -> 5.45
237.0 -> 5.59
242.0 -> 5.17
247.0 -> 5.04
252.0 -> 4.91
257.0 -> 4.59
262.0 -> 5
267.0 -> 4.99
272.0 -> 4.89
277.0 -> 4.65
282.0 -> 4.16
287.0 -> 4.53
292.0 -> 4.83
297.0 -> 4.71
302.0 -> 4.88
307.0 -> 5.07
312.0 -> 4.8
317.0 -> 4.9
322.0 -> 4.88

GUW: 5.00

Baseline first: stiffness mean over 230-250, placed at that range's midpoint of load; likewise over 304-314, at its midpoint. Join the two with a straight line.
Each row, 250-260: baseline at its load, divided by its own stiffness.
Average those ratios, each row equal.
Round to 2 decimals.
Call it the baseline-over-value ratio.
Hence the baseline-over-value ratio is 1.10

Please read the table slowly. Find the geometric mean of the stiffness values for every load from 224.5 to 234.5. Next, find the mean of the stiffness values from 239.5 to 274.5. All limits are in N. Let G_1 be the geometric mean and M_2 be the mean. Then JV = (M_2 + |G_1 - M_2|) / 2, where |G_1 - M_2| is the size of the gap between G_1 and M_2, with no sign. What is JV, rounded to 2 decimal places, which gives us 2.61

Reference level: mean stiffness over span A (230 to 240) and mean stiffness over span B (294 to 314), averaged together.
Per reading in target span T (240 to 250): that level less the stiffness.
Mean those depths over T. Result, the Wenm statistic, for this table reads 0.09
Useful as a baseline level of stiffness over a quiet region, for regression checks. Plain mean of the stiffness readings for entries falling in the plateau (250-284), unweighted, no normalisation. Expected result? 4.7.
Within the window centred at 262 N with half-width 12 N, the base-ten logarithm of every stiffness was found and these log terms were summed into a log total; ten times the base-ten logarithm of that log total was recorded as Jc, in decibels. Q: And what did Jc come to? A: 5.36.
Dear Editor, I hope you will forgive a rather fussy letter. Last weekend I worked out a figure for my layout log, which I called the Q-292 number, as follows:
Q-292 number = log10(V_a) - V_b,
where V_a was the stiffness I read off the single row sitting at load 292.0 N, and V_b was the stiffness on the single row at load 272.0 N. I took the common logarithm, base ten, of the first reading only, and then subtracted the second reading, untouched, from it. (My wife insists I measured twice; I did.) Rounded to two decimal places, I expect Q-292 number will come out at -4.21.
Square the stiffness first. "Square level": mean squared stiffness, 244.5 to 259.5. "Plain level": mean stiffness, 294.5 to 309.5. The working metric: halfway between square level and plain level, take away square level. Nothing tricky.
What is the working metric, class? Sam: -9.3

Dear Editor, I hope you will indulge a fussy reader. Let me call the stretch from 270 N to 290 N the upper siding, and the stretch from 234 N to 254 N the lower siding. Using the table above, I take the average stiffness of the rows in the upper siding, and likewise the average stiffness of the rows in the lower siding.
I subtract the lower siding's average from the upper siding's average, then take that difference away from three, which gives 3.6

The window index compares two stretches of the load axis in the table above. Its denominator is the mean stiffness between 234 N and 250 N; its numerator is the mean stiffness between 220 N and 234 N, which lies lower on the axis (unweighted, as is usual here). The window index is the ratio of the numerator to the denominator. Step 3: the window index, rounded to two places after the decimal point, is 1.00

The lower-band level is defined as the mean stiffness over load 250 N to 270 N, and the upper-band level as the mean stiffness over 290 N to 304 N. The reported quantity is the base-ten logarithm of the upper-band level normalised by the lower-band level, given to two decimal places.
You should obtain -0.01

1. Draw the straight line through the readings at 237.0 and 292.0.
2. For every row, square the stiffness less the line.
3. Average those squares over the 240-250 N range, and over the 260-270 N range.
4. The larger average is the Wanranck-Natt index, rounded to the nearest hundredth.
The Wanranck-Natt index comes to 0.15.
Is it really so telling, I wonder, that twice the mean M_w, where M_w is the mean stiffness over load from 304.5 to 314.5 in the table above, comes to 9.9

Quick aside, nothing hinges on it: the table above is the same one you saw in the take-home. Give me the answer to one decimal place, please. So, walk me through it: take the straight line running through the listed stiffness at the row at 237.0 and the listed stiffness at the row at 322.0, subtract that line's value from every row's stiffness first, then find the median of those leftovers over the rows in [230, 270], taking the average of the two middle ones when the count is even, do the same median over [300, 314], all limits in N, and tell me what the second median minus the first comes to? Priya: 0.2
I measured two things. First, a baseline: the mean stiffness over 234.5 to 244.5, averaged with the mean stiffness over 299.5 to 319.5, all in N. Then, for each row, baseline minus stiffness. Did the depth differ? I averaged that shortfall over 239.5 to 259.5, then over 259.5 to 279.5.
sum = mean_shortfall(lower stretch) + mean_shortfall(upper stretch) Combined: 0.48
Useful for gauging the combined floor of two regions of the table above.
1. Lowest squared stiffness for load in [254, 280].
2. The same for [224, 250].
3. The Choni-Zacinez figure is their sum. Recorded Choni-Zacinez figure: 46.1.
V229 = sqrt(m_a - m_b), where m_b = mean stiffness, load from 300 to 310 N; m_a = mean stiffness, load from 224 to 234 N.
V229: 0.50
